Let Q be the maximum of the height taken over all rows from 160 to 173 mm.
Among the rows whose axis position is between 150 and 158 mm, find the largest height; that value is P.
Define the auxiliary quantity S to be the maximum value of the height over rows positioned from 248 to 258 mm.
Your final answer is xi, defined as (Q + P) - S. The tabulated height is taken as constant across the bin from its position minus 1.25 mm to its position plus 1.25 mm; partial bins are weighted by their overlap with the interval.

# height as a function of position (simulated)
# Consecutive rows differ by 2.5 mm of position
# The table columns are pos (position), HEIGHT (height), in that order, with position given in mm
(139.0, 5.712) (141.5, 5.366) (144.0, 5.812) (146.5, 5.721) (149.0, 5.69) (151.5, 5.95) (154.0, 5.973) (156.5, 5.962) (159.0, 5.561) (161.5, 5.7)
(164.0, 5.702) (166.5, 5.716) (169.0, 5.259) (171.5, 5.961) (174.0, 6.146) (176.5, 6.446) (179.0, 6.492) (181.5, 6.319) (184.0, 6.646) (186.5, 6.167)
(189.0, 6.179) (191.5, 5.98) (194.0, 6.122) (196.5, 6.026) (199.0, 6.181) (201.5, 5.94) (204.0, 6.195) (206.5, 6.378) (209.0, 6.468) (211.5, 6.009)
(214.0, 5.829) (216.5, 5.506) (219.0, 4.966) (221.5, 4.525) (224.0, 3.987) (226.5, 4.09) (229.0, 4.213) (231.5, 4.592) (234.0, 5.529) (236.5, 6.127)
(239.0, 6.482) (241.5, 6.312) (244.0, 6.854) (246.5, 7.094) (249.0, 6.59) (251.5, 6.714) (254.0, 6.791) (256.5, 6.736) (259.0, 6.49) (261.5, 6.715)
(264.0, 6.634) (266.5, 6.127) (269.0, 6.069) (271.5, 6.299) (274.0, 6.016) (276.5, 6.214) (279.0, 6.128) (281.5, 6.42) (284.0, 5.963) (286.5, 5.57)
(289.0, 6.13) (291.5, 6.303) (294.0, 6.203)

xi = 5.1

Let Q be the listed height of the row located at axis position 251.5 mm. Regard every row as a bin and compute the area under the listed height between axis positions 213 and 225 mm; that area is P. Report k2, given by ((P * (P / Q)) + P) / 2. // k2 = 294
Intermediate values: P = 60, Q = 6.714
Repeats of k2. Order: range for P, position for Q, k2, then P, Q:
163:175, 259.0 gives 401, 69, 6.49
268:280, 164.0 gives 514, 74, 5.702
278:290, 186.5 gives 462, 72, 6.167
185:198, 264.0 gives 515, 79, 6.634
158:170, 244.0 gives 362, 67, 6.854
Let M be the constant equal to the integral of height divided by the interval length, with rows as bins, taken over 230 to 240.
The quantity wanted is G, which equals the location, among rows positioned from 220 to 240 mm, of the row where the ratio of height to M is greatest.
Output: 239.0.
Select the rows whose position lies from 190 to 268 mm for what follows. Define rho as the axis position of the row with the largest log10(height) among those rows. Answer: 246.5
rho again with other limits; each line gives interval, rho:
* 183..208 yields 184.0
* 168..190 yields 184.0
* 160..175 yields 174.0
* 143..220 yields 184.0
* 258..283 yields 261.5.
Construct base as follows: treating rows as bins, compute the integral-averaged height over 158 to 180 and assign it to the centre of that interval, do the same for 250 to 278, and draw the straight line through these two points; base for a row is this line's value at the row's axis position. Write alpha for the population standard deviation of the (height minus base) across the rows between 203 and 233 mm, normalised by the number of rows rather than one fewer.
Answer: 0.94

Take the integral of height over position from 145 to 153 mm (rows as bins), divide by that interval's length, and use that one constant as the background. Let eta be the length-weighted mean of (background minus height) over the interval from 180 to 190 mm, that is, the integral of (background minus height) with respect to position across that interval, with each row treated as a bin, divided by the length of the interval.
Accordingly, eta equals -0.5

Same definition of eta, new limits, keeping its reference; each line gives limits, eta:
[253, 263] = -0.9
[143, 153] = 0.0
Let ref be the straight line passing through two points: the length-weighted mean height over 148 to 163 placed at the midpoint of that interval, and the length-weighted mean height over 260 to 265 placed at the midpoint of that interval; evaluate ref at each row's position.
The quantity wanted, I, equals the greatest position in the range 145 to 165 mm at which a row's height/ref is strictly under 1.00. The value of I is 164.0 mm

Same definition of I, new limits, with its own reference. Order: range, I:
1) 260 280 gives 279.0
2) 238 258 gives 241.5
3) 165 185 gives 169.0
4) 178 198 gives 196.5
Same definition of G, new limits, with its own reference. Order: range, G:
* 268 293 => 281.5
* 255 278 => 256.5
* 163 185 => 184.0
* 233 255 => 246.5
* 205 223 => 209.0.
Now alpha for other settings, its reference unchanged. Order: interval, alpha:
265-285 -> 0.14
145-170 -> 0.23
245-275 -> 0.36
